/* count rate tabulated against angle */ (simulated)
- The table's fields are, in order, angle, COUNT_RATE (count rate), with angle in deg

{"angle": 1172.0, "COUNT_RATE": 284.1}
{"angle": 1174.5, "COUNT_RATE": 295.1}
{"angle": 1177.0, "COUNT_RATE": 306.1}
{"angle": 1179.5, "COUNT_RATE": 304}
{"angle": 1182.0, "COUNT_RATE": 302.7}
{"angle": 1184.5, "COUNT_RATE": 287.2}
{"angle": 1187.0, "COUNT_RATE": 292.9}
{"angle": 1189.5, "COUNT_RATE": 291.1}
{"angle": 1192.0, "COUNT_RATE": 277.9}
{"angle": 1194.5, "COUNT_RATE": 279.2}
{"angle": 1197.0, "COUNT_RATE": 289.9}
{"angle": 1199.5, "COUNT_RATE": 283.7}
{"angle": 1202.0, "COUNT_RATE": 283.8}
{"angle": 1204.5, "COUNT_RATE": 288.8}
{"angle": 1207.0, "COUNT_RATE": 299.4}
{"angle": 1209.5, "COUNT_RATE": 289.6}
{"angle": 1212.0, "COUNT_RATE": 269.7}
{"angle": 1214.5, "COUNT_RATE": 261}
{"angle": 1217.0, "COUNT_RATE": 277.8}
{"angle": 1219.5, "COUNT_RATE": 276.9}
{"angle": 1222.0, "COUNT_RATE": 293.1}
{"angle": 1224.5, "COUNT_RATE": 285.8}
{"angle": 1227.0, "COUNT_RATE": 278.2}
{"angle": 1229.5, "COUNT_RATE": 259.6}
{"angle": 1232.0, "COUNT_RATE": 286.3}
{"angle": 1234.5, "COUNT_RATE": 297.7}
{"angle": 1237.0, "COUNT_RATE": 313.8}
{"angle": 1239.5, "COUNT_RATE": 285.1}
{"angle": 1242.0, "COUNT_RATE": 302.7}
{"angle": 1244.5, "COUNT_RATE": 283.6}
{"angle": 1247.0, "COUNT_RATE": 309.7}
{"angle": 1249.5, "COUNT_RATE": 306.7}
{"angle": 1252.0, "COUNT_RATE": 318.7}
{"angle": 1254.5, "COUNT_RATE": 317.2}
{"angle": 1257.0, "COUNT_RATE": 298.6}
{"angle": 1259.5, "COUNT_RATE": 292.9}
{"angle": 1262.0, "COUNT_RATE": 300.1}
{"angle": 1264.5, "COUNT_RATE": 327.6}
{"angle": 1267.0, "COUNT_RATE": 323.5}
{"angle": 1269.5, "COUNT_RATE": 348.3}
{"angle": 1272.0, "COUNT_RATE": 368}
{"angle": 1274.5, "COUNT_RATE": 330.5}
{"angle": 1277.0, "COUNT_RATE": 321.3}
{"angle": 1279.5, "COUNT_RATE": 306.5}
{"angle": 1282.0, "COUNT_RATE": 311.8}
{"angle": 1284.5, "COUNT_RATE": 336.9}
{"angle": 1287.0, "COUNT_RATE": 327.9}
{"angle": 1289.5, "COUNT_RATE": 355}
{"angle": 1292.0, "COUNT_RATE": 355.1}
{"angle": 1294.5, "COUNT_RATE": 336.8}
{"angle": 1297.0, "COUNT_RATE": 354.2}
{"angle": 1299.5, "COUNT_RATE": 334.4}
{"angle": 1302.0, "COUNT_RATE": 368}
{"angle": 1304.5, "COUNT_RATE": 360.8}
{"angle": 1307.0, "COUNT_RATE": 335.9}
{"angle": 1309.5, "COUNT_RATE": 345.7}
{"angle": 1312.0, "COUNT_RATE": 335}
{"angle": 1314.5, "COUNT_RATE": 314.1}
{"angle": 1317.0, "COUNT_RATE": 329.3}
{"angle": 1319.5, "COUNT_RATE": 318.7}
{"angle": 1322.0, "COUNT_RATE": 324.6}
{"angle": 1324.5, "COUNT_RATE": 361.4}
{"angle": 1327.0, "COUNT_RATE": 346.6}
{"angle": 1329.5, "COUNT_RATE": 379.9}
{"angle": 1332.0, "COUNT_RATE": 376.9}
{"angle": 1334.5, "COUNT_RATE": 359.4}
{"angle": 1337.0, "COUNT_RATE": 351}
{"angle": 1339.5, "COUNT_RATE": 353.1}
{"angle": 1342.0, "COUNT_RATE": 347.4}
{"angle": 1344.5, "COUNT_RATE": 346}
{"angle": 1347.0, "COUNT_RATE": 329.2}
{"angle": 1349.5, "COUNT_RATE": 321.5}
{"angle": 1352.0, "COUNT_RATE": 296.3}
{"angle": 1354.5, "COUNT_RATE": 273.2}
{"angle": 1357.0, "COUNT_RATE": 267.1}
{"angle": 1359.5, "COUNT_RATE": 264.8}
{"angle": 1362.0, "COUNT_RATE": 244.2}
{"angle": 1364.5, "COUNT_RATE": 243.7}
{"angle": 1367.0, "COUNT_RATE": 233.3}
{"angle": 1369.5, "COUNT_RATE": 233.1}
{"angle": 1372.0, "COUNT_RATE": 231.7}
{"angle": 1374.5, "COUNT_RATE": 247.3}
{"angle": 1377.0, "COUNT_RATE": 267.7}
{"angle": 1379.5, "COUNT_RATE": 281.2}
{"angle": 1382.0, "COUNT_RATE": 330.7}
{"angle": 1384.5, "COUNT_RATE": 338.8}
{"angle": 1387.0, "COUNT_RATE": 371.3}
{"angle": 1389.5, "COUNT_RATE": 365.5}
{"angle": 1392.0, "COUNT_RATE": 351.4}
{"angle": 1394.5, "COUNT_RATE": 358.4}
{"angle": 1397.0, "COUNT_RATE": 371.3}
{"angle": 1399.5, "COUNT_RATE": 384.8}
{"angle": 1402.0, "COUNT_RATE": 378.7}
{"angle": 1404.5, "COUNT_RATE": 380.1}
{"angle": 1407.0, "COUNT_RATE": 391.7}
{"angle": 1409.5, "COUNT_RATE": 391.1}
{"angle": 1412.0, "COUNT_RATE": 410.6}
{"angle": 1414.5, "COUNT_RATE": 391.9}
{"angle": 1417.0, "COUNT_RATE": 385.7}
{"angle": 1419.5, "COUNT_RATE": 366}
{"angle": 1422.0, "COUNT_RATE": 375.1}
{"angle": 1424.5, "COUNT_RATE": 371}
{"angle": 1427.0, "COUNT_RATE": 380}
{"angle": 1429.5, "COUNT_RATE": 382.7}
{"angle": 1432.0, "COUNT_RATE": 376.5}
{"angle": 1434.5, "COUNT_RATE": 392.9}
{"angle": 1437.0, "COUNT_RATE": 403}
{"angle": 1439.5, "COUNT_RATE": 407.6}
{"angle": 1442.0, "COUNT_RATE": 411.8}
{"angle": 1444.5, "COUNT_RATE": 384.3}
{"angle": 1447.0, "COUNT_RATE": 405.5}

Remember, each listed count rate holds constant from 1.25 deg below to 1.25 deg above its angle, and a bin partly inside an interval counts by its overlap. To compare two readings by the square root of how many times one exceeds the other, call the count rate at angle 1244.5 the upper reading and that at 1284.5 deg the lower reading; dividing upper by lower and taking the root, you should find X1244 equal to 0.92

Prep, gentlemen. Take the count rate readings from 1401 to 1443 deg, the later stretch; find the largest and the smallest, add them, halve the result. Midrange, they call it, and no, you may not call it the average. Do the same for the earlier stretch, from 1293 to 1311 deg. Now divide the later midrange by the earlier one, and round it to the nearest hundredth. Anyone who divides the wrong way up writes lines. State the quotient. 1.11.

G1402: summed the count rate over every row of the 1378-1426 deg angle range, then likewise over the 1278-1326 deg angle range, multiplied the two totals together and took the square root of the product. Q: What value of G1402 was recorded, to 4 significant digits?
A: 6697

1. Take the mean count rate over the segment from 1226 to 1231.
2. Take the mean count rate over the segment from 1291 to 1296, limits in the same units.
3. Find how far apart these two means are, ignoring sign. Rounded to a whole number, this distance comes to 77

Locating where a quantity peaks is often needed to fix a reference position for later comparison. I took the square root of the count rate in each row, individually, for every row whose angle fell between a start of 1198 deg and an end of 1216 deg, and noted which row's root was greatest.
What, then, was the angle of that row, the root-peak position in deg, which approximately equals 1207.0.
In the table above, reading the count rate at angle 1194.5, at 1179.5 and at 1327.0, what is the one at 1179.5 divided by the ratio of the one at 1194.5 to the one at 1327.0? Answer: 377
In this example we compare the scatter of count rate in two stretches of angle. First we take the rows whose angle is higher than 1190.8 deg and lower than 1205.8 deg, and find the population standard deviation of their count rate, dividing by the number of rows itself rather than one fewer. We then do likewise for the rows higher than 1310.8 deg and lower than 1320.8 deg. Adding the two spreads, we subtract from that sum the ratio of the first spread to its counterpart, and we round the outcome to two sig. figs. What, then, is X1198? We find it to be 12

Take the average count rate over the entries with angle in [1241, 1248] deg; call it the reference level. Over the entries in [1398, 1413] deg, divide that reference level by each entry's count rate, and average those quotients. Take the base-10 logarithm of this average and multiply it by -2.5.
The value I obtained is 0.29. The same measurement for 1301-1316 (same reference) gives 0.15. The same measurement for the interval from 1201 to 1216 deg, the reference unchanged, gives -0.06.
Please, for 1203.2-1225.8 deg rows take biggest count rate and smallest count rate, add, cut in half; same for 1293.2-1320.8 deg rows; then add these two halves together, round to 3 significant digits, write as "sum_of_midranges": 621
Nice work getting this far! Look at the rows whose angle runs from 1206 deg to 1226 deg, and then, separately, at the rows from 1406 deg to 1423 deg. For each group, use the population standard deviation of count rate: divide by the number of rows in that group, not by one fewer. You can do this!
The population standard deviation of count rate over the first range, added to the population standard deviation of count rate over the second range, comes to 25.0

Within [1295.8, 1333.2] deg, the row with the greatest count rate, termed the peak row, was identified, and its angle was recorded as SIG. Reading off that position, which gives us 1329.5 deg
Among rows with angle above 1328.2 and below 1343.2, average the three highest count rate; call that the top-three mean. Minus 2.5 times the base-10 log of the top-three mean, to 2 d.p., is -6.43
